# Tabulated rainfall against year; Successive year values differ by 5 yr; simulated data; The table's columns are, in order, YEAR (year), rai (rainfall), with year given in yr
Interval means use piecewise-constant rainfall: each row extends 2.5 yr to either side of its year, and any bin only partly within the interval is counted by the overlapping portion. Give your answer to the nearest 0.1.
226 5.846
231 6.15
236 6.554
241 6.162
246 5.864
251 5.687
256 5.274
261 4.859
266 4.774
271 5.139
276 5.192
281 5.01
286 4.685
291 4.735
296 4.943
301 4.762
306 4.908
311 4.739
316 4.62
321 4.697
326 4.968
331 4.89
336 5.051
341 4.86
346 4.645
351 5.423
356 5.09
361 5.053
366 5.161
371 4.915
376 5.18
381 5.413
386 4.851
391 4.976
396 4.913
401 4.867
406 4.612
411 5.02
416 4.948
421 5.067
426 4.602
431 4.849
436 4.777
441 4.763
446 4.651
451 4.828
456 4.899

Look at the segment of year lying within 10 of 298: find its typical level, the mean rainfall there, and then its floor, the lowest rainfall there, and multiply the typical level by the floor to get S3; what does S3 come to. 22.9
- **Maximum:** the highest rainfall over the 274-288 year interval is 5.192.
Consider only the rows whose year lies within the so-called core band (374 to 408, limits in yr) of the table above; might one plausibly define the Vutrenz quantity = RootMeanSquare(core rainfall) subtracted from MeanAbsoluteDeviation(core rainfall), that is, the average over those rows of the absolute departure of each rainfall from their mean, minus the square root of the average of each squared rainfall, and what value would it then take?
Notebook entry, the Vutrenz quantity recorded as -4.79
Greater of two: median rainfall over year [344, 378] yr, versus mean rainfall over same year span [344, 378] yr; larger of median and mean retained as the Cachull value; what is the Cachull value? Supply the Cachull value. 5.09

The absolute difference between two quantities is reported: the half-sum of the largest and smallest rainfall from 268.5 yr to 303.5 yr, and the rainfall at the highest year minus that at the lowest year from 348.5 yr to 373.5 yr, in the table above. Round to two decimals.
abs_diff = 5.45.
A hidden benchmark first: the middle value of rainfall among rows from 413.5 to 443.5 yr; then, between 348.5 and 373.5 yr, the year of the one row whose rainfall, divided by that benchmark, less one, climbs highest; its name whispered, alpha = 351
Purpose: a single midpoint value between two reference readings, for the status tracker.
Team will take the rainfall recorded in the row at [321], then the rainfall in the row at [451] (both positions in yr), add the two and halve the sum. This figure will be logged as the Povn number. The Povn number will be 4.76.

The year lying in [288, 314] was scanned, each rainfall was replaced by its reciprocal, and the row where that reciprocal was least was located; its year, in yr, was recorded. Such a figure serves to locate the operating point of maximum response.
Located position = 296 yr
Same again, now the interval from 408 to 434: 421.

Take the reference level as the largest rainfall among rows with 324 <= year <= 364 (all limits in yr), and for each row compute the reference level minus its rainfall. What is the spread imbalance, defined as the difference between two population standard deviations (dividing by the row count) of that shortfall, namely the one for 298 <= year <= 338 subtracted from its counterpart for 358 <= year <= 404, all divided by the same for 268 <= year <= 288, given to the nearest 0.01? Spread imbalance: 0.19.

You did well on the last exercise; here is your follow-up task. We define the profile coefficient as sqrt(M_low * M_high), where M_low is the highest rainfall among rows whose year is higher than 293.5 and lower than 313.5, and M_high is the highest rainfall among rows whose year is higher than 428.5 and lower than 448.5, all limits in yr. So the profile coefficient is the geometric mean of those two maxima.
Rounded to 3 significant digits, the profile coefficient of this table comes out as 4.90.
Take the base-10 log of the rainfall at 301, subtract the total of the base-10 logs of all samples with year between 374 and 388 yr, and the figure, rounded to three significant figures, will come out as -1.46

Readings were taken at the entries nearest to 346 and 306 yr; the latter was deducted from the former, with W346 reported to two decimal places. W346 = -0.26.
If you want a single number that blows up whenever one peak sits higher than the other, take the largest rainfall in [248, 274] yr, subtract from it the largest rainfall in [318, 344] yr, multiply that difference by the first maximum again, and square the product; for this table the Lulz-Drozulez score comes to 13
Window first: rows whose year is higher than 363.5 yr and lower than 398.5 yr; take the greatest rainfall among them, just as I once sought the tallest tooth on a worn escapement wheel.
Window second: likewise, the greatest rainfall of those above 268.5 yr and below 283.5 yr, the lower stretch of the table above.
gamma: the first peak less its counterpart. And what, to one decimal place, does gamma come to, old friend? 0.2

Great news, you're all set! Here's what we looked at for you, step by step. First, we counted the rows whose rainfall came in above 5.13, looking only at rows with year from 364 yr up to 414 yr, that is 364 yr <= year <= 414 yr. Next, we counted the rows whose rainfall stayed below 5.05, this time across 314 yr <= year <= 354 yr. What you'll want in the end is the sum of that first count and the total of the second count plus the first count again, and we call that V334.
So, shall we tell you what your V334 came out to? 12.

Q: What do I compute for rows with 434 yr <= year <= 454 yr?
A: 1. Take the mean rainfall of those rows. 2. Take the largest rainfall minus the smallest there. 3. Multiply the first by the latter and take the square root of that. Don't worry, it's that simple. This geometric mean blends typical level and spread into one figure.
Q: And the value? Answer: 0.92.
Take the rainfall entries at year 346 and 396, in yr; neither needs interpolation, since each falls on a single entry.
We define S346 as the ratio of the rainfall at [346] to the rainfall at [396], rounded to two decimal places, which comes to 0.95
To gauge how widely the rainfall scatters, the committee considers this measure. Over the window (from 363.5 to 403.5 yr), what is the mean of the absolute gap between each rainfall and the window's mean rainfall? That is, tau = 0.16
